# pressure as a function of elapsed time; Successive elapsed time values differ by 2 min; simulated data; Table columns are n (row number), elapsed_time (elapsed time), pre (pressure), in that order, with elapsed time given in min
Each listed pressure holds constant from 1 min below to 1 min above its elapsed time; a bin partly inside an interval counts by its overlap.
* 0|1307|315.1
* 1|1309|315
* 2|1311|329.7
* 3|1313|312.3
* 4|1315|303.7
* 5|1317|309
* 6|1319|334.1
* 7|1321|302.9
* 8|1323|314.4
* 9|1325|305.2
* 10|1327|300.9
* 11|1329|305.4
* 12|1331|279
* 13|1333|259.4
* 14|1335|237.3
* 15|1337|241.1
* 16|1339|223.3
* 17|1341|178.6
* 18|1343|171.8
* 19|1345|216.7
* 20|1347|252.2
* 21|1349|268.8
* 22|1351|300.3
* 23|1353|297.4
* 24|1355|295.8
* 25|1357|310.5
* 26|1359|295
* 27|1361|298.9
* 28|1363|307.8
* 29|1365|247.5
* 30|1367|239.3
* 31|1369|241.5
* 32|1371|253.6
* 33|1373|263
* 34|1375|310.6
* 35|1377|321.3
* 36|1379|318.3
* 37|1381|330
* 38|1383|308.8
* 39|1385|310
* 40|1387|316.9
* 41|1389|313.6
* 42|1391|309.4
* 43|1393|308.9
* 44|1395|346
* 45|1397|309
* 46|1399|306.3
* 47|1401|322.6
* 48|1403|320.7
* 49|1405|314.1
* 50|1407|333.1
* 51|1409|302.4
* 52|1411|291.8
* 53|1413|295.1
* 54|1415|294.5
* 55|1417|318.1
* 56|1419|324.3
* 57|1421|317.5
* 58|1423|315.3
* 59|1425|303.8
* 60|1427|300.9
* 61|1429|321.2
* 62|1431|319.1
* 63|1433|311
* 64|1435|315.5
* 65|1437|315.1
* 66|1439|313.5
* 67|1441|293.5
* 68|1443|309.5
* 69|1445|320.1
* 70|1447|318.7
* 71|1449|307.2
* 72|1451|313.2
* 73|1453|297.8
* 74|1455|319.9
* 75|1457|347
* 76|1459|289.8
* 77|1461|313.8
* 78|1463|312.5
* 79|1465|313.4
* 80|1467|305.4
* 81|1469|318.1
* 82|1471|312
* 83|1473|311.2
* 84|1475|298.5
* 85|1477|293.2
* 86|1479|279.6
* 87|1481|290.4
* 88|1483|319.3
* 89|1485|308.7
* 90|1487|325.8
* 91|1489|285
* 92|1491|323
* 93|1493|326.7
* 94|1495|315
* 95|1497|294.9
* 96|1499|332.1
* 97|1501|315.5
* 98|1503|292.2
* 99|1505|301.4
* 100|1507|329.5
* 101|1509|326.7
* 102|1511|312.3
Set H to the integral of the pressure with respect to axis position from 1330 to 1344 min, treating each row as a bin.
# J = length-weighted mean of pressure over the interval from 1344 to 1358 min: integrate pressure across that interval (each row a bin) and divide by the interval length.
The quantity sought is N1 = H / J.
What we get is 11.5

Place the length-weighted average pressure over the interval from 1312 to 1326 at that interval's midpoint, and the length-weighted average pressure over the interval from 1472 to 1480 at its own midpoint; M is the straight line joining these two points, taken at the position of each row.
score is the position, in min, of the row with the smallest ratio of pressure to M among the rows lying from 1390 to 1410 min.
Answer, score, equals 1409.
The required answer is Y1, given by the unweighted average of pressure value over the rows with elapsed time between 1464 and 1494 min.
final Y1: 307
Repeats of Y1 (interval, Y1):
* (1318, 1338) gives 288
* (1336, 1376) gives 261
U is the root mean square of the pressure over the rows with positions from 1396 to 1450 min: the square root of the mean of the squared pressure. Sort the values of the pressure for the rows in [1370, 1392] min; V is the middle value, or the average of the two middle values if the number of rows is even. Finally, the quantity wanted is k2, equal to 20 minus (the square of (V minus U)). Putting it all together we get 19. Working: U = 312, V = 311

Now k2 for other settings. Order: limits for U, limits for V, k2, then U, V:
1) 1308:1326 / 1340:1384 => -334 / 314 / 295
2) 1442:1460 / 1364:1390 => 4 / 314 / 310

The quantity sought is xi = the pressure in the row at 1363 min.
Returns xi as 307.8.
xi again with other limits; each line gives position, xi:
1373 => 263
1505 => 301.4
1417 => 318.1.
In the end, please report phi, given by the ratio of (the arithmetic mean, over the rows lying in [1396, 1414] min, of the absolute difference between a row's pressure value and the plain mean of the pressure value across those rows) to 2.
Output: 5.4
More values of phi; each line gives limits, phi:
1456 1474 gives 4.2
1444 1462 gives 5.4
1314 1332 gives 4.4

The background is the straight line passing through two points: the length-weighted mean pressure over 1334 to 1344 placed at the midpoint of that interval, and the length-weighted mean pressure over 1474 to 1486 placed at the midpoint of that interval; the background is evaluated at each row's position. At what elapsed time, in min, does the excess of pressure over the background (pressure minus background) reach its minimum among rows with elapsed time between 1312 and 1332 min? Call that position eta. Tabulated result 1331 min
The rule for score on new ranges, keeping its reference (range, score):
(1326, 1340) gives 1339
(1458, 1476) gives 1459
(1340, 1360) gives 1343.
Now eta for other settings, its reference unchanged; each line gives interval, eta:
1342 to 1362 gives 1343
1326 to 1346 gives 1343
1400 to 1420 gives 1411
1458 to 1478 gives 1477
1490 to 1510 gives 1503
